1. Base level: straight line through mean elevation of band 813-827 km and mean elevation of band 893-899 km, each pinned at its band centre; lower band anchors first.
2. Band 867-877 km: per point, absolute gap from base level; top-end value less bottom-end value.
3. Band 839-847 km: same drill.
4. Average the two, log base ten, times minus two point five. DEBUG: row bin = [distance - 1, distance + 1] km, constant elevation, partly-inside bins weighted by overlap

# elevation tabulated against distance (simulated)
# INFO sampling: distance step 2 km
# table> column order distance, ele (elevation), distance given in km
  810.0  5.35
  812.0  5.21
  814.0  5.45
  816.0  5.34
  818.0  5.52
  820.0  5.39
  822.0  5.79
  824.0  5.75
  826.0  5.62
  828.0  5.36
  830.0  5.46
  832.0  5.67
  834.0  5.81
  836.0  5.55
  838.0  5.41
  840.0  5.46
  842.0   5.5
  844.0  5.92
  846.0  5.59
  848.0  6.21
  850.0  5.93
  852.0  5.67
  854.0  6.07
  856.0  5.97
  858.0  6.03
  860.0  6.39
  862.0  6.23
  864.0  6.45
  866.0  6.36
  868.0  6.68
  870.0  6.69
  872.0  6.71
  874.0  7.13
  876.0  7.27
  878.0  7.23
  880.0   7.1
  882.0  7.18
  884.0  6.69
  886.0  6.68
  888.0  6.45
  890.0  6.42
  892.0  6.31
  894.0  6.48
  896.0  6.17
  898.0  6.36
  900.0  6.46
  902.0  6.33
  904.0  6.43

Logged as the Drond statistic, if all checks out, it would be 1.6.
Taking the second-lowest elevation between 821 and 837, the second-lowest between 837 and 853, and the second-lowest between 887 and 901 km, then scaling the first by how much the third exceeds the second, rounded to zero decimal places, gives 5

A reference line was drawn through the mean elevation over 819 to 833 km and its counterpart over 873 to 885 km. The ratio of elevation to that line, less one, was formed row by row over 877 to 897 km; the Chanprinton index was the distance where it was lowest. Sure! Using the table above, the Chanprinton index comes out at 896.0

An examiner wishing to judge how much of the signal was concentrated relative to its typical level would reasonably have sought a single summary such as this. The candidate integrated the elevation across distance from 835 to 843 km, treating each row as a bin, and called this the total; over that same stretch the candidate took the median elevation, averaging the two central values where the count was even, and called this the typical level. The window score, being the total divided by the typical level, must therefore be 8.00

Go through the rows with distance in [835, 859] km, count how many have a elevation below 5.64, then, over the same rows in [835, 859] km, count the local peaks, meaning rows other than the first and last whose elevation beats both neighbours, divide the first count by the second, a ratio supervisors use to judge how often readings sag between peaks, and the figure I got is 1.7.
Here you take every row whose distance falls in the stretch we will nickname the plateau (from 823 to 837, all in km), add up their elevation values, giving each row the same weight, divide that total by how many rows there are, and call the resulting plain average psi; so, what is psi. 5.6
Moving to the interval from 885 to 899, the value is 6.4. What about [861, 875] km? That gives 6.6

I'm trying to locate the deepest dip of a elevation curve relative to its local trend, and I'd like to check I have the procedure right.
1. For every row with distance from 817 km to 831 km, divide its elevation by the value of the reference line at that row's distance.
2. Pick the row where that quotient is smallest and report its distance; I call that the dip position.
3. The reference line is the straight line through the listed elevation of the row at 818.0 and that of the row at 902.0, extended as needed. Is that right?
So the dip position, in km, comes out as 828.0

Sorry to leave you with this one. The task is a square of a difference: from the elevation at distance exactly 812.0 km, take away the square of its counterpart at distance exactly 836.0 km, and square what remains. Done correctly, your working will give 655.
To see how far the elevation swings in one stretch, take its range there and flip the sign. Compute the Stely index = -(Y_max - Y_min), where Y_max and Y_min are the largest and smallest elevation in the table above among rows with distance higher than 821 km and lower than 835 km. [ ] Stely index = -0.45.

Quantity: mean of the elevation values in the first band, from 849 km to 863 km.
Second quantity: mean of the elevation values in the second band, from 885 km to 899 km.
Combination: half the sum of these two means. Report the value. 6.23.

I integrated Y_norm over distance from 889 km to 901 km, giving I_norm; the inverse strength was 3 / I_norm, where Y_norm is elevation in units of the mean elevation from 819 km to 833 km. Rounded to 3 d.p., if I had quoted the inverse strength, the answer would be 0.219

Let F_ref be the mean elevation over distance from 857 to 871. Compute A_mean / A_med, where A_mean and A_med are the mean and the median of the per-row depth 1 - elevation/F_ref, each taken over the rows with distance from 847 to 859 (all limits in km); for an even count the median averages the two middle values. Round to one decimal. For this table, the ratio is 1.0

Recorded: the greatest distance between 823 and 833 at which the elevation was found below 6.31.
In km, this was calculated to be 832.0 km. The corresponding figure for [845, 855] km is 854.0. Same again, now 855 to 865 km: 862.0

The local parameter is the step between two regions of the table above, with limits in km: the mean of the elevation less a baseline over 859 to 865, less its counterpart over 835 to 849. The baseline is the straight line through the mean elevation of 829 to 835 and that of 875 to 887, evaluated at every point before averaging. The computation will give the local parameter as 0.131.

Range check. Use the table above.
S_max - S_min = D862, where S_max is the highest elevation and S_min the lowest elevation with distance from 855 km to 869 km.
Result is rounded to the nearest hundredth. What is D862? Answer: 0.71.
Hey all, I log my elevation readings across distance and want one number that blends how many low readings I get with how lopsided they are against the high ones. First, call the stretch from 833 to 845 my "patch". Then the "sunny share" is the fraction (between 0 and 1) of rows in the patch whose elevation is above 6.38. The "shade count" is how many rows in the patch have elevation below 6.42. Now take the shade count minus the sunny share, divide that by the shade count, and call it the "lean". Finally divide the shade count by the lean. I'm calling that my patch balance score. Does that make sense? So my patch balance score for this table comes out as 6.0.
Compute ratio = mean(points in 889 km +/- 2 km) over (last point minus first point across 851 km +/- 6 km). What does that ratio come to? 17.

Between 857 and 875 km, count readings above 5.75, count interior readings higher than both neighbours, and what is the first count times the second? 18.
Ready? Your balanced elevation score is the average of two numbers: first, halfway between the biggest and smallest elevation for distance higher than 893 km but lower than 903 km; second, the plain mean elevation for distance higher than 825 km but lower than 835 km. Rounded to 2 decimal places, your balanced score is 5.95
